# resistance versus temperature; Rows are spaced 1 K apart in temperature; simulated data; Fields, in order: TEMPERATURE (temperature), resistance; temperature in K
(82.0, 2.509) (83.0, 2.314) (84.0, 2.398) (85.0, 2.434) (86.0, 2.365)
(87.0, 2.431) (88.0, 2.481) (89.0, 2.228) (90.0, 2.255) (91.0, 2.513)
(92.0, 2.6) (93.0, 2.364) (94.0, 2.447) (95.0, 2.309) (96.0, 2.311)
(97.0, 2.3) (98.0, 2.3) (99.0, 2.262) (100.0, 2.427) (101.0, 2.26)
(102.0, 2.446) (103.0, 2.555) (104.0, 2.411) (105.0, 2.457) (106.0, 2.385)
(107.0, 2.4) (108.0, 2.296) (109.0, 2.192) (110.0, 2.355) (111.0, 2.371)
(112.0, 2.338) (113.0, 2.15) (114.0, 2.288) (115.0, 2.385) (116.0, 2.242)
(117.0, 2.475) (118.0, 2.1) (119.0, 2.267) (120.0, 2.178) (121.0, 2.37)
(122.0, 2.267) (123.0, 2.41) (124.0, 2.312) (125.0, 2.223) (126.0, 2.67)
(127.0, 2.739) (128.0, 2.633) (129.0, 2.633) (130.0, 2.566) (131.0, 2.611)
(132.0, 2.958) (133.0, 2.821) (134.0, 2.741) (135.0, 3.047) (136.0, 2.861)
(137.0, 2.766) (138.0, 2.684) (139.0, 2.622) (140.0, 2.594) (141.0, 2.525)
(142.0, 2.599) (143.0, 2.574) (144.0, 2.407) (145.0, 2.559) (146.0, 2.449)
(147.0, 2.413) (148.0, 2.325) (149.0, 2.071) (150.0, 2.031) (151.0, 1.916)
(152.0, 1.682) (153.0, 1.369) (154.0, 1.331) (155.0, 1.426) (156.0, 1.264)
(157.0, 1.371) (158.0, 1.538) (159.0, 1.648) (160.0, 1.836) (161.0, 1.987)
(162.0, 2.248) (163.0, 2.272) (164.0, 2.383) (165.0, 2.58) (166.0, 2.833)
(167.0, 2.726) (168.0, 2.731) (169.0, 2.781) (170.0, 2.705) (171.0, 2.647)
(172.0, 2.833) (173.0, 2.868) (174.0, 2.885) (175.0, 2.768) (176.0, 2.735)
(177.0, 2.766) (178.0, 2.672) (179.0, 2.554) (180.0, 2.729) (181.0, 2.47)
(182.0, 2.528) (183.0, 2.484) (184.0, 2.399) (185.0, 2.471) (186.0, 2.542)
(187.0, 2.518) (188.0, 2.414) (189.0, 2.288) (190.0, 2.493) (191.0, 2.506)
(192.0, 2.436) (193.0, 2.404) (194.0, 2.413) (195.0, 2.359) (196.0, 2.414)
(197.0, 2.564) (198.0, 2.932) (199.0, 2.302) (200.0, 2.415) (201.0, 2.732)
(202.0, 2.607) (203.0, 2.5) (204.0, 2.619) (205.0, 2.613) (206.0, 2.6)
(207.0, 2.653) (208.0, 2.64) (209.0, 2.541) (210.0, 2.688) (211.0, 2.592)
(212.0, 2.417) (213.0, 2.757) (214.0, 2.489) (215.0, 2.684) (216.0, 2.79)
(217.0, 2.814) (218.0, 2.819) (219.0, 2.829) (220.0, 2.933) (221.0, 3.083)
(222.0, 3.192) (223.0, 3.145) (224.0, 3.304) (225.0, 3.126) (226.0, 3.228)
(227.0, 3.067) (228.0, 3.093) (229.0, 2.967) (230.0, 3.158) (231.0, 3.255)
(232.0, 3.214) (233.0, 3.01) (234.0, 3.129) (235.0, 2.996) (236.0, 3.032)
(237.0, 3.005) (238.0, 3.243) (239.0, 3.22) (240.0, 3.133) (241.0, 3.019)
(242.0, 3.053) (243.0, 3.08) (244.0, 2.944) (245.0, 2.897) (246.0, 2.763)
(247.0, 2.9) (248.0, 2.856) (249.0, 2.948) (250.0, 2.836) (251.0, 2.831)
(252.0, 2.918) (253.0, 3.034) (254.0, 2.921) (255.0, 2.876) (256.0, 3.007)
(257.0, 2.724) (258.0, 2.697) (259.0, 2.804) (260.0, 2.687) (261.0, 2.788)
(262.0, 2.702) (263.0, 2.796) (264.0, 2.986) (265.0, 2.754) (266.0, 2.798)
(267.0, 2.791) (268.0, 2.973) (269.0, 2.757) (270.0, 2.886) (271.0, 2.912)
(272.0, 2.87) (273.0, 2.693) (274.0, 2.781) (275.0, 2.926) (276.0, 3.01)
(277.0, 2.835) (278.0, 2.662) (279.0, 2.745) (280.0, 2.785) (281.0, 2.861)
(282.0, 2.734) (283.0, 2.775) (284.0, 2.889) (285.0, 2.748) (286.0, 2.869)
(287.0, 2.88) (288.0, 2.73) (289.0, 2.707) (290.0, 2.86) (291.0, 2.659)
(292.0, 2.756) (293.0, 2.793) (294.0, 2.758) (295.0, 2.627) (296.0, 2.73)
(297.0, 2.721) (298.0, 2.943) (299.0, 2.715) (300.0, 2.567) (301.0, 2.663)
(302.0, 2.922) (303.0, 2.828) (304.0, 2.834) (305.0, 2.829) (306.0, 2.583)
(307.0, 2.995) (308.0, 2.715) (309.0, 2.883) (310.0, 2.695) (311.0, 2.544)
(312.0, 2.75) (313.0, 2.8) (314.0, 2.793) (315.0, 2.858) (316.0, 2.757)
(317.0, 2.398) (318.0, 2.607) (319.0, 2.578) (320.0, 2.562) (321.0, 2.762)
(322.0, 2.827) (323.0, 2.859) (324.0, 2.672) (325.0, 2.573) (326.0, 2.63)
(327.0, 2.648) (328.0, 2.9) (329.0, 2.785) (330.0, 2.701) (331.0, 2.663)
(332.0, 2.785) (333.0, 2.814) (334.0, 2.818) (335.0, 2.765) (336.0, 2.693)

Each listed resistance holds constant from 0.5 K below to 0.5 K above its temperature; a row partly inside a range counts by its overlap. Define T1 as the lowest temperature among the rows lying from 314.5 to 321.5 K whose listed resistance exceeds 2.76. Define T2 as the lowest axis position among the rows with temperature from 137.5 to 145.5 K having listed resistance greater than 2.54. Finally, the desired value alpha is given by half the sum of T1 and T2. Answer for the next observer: 226.5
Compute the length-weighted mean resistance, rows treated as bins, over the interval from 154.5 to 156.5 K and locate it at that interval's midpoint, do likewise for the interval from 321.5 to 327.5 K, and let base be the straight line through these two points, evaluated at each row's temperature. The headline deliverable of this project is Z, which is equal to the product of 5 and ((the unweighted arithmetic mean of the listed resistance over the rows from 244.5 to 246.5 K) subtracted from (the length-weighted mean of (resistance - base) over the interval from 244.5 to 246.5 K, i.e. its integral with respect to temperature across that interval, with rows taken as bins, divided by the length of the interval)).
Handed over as -10.3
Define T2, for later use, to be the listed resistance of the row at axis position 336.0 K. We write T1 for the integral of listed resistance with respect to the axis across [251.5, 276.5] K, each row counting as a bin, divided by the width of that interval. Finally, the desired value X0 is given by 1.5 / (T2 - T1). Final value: -10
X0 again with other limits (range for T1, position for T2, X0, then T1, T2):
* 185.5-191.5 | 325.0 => 13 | 2.5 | 2.573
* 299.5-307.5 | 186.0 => -6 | 2.8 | 2.542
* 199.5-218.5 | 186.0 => -17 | 2.6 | 2.542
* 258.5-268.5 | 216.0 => -84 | 2.8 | 2.79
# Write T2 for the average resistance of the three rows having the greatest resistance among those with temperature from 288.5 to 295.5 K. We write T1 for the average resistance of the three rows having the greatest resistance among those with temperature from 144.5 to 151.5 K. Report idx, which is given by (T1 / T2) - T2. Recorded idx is -1.92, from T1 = 2.5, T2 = 2.80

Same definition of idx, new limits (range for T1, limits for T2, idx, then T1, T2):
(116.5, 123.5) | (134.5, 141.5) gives -2.05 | 2.4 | 2.89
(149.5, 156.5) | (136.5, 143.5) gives -1.99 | 1.9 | 2.69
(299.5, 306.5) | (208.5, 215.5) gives -1.65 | 2.9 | 2.71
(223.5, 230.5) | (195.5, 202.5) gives -1.59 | 3.2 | 2.76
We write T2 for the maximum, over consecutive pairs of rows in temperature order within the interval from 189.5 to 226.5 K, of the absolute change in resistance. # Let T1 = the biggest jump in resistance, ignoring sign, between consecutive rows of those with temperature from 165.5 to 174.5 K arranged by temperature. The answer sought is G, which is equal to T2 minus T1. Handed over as 0.44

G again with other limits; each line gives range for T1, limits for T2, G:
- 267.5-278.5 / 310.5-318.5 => 0.14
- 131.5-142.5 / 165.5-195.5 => -0.05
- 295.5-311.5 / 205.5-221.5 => -0.07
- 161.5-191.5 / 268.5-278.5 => -0.08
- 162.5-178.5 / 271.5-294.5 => -0.05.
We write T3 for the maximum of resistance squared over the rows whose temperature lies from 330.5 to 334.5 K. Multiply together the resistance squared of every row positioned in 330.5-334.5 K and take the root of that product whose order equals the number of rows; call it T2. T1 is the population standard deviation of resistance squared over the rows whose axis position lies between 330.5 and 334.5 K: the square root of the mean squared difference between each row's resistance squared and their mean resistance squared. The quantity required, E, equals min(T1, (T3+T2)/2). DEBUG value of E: 0.35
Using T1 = 0.35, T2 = 7.7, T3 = 7.9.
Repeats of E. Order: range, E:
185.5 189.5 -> 0.48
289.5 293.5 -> 0.40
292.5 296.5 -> 0.33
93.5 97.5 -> 0.29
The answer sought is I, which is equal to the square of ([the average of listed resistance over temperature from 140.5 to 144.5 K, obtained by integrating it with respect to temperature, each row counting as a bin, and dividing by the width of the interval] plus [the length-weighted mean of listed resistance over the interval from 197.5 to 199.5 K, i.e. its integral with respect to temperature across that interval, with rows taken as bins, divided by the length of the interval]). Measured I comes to 26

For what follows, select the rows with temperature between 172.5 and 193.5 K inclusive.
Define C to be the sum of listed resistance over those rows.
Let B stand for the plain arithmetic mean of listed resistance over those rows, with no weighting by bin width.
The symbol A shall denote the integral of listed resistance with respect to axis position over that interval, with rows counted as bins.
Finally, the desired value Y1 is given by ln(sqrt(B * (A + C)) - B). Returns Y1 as 2.64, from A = 53.9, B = 2.6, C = 54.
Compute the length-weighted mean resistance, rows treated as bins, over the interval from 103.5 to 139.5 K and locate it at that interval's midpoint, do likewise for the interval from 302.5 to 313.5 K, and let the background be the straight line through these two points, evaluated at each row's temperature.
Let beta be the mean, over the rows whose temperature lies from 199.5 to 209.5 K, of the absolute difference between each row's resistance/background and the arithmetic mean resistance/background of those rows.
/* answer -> 0.024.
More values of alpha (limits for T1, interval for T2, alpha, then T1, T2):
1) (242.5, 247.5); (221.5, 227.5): 232.5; 243.0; 222.0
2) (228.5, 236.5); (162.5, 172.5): 197.0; 229.0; 165.0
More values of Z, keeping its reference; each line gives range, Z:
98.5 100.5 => -4.5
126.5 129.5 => -5.6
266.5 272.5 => -11.3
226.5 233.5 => -9.7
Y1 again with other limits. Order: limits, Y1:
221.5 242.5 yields 2.84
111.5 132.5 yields 2.58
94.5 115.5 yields 2.55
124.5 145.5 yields 2.68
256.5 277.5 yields 2.74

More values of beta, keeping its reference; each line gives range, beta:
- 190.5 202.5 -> 0.051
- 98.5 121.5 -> 0.039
